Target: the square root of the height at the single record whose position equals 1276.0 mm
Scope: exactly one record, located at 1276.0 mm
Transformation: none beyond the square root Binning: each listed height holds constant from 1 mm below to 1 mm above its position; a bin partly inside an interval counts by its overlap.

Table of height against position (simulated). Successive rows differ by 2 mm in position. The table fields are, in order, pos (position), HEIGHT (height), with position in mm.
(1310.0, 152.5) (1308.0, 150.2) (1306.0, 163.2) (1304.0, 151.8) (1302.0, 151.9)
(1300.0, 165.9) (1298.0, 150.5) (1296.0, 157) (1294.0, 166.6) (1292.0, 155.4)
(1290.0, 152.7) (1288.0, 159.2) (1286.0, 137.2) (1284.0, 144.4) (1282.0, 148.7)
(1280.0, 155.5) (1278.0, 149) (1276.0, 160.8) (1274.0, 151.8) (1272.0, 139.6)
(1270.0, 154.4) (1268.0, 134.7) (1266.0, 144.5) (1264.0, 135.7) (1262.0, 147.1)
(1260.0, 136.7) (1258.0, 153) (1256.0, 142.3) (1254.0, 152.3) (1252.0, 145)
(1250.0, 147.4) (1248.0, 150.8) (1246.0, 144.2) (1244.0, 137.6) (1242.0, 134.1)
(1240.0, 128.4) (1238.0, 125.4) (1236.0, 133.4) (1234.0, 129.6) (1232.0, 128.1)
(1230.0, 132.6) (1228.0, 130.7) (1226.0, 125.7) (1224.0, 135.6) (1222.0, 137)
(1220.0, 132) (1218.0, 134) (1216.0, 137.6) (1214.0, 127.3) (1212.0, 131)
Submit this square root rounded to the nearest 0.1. 12.7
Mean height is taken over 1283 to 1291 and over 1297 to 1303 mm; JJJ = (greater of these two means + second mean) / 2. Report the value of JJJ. 156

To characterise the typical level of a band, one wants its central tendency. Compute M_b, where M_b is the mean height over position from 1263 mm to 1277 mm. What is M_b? 146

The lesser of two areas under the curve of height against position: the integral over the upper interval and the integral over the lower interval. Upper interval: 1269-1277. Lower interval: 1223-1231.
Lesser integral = 1049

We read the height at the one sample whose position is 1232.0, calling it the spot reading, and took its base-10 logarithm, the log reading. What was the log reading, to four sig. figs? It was 2.108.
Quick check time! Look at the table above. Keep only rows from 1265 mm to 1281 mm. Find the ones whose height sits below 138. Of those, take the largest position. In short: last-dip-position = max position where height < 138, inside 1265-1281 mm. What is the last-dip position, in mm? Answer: 1268.0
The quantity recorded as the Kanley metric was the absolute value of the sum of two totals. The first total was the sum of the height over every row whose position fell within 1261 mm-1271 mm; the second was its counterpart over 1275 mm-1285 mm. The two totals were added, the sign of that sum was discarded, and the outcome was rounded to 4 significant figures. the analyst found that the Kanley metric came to 1475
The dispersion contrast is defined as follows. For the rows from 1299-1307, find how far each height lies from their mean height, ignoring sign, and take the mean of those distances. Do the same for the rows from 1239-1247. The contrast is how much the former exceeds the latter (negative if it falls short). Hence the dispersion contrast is 1.5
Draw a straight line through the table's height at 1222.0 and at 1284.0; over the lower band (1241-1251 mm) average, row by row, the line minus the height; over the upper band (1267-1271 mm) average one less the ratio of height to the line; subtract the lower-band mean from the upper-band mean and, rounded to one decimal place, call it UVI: 2.9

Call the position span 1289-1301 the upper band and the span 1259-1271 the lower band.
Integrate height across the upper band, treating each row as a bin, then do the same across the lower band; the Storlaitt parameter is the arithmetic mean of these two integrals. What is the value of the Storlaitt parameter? 1801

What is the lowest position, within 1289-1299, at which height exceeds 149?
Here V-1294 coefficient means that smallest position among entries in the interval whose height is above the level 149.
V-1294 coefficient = 1290.0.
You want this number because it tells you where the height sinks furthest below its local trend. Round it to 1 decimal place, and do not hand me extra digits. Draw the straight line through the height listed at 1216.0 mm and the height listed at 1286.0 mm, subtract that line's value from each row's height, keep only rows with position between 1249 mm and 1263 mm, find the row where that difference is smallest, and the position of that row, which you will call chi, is 1260.0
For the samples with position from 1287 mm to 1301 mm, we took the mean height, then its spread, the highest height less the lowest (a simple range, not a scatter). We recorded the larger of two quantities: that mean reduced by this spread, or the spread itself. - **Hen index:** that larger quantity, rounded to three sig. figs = 142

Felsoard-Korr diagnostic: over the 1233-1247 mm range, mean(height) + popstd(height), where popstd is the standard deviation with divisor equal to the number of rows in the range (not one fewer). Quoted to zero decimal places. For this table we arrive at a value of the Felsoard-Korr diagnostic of 139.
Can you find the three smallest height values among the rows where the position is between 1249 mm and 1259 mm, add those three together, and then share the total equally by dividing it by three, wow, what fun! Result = 145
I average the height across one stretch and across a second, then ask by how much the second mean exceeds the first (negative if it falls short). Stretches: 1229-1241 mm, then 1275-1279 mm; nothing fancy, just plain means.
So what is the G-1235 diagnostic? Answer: 25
